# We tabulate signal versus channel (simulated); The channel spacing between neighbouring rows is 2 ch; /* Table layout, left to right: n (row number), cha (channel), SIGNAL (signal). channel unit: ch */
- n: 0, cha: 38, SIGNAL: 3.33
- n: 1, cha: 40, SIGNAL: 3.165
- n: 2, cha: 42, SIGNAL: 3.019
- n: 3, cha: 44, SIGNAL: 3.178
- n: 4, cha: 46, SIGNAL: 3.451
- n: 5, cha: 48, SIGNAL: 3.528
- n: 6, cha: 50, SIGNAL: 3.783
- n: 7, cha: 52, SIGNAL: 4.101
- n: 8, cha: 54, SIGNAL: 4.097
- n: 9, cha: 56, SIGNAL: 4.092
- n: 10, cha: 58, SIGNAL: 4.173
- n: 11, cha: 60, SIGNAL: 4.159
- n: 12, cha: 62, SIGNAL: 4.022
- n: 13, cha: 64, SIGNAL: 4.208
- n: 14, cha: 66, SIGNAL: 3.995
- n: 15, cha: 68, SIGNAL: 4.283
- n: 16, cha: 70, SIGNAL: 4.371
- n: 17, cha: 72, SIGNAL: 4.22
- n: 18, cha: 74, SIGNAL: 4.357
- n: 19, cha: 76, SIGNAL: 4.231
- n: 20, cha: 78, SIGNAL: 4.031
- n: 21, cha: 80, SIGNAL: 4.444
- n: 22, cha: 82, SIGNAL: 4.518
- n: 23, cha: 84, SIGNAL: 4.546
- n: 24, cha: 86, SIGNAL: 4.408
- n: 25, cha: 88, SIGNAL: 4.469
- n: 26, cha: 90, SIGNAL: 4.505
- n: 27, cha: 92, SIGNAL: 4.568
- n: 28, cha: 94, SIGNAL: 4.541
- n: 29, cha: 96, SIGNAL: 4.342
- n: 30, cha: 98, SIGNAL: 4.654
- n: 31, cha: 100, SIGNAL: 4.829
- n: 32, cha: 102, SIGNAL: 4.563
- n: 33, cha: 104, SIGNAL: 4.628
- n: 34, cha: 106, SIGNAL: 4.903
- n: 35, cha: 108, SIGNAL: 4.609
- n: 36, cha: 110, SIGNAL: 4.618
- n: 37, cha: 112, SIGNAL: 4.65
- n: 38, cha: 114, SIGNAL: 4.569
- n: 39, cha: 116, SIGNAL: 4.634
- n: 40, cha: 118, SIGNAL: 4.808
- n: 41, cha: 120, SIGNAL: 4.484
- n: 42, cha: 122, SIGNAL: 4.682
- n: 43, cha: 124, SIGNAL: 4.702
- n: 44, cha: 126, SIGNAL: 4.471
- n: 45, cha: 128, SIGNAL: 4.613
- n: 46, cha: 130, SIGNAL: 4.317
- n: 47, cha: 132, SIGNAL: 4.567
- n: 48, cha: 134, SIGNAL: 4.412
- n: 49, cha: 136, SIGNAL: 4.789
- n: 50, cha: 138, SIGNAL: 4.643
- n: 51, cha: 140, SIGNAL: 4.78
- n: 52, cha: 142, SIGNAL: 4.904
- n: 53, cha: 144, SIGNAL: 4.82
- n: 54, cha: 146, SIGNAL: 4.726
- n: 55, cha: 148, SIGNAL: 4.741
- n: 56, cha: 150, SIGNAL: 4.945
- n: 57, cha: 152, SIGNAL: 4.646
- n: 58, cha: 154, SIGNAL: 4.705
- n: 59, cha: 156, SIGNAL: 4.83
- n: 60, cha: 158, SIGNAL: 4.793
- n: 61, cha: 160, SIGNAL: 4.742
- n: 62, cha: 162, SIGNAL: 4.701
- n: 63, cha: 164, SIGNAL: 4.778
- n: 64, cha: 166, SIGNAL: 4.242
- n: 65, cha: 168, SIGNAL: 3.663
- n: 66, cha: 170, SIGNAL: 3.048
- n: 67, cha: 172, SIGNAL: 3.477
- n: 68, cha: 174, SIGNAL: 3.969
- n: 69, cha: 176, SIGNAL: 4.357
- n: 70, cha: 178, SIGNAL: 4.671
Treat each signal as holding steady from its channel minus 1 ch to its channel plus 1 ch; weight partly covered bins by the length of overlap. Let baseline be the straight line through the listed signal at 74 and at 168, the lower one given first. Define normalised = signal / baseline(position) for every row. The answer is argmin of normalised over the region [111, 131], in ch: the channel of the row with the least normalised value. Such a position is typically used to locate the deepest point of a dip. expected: 130 ch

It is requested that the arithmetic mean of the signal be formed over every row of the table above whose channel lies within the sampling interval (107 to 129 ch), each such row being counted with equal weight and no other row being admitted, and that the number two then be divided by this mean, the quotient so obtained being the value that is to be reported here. 0.433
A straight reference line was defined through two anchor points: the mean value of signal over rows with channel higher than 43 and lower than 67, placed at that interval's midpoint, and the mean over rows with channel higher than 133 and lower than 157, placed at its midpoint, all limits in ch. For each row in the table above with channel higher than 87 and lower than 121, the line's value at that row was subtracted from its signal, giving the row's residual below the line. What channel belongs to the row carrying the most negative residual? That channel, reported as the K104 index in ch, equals 120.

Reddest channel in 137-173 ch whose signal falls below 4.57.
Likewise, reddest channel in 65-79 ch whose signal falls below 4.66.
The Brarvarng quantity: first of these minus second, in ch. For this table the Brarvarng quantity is 94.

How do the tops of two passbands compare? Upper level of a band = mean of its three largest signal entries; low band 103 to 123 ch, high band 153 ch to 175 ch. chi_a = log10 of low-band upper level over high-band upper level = 0.000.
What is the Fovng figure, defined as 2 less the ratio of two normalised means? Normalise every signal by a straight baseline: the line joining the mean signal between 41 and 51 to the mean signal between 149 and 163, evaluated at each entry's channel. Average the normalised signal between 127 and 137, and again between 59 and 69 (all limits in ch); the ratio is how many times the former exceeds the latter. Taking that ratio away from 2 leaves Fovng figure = 1.11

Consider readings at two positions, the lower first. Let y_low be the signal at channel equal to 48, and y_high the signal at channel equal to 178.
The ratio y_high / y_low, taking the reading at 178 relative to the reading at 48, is 1.32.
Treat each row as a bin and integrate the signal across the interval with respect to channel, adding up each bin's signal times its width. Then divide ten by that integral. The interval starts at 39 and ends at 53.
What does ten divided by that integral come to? 0.206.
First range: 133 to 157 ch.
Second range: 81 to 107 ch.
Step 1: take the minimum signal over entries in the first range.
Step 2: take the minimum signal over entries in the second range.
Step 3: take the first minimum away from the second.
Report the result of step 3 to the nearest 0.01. -0.07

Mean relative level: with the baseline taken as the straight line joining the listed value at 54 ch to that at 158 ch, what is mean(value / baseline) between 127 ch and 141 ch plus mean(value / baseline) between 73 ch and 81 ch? 1.99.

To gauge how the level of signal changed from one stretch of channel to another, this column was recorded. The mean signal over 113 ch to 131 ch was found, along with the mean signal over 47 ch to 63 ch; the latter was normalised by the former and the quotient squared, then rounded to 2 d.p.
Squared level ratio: 0.76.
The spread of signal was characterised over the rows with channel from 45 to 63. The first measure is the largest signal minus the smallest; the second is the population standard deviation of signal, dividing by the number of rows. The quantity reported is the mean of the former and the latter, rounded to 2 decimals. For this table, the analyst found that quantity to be 0.49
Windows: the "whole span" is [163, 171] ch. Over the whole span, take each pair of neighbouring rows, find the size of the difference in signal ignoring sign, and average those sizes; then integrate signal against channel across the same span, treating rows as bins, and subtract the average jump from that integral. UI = 30.9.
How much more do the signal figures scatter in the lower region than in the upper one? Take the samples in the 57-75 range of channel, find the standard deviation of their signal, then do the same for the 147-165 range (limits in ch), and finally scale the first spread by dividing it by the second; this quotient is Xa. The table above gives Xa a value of 1.5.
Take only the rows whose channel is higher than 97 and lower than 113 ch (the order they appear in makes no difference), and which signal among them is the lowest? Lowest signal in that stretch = 4.563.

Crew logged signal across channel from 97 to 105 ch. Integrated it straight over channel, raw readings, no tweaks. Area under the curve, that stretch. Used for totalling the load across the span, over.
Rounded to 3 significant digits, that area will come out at 37.3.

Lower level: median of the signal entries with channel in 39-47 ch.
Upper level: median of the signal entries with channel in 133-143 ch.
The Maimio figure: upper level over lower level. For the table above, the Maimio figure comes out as 1.51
